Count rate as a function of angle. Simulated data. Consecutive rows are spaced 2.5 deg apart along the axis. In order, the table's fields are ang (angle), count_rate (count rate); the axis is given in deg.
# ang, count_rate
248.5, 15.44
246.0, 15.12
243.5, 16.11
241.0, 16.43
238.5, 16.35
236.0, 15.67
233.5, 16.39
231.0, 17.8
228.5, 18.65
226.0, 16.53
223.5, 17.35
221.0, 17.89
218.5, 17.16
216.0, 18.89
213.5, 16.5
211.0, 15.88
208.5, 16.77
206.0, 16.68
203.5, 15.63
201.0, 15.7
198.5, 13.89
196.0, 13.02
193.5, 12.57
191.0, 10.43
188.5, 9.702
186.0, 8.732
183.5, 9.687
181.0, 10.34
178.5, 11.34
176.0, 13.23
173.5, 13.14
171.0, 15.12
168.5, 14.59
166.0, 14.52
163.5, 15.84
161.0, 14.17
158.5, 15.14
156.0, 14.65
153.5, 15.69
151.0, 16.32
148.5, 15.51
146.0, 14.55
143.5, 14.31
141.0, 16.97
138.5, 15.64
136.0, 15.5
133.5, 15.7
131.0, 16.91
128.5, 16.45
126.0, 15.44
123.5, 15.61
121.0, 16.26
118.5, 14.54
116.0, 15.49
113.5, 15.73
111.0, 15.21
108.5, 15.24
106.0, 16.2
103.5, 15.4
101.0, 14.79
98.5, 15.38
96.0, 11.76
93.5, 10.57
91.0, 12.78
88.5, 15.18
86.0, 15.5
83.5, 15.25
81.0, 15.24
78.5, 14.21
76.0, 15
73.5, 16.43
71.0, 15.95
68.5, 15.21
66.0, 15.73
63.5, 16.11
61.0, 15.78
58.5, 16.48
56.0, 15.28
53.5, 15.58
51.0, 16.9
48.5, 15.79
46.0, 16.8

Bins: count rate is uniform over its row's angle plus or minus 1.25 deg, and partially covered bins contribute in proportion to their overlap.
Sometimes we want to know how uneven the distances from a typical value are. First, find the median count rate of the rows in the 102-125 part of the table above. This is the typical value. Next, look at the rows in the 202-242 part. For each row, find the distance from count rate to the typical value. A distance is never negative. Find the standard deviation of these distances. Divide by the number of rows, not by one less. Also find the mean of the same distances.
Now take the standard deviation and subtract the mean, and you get -0.47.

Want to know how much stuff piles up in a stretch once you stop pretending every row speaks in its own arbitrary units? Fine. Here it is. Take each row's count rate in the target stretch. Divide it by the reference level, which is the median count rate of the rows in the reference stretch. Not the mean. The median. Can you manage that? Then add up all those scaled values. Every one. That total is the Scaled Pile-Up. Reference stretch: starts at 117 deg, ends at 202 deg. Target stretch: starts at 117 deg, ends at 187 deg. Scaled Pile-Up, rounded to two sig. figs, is 28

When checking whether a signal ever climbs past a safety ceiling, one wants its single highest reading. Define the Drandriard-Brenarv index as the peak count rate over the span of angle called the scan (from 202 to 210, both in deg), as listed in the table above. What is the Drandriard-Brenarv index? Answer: 16.77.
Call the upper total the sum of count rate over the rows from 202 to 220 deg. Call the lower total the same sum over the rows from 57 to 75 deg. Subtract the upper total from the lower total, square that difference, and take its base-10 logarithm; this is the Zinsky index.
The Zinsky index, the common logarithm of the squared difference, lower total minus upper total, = 1.5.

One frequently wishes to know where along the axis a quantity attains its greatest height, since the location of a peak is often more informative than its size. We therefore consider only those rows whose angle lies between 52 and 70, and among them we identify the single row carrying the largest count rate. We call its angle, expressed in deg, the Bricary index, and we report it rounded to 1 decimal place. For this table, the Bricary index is 58.5 deg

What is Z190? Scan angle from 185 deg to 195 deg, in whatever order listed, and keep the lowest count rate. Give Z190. 8.732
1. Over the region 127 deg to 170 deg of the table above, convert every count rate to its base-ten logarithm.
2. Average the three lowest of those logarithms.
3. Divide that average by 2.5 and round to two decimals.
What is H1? 0.46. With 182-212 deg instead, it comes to 0.39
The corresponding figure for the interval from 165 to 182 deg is 0.43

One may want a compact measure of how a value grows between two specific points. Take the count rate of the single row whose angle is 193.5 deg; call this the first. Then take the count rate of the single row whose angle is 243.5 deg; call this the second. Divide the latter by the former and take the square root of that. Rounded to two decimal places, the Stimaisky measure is 1.13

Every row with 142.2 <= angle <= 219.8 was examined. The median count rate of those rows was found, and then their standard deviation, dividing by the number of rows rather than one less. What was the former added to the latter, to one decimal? 17.0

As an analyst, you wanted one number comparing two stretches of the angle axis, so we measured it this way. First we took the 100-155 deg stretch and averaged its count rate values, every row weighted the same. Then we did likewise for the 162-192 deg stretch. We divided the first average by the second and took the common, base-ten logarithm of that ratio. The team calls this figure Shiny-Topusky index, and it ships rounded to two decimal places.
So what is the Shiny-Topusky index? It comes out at 0.11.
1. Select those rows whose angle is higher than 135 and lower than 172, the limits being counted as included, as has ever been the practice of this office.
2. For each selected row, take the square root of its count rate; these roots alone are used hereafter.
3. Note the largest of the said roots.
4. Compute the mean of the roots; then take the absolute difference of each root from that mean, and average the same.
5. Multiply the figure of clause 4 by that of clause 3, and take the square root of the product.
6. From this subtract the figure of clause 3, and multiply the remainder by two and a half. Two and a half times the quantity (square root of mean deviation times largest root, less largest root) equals -8.8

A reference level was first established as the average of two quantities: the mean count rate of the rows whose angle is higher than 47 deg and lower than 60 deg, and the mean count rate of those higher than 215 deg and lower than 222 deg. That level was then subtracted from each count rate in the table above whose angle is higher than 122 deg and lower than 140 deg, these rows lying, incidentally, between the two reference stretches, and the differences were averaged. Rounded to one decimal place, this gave -1.1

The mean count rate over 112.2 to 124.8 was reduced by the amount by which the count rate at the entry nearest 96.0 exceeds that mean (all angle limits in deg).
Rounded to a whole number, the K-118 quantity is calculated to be 19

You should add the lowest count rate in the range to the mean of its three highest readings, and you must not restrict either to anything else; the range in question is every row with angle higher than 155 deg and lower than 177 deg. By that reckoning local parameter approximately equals 29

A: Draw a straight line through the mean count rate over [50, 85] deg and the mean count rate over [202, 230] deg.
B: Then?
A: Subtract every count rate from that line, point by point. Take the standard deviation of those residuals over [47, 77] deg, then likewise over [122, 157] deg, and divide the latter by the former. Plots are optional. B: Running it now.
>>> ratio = 1.4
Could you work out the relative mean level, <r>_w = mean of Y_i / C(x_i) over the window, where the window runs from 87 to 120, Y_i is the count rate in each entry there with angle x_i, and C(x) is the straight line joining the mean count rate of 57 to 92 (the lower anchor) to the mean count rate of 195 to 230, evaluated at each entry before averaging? 0.929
